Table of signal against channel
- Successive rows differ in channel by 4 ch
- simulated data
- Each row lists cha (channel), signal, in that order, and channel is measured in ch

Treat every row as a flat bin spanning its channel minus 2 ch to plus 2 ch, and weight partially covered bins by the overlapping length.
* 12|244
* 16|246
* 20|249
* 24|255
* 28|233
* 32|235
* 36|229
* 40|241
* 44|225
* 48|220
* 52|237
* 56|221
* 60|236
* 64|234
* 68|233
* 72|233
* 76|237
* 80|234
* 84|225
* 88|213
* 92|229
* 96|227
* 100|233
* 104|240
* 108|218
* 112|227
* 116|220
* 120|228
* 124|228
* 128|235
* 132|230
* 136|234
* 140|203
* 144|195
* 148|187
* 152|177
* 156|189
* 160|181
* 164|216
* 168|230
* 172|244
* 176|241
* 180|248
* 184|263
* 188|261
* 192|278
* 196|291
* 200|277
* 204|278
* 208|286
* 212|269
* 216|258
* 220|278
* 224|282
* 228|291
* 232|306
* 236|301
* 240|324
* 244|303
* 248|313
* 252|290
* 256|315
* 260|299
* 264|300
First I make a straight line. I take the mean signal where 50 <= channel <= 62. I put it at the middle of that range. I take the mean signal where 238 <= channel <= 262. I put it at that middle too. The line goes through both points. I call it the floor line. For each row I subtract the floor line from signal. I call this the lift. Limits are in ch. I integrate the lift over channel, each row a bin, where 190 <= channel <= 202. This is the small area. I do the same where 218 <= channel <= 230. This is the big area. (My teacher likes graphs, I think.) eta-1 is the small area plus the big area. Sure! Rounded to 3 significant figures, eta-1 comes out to -212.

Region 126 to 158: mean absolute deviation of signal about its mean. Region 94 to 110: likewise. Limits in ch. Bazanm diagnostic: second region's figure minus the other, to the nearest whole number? -13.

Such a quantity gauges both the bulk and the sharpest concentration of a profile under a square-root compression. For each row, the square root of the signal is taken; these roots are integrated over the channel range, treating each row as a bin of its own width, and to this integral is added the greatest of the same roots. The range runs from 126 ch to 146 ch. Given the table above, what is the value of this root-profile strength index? 311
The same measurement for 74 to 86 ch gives 198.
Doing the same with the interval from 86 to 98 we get 194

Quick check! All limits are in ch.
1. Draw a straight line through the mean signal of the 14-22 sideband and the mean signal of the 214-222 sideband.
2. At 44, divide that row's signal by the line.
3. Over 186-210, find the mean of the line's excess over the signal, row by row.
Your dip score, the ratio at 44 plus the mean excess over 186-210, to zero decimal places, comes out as -12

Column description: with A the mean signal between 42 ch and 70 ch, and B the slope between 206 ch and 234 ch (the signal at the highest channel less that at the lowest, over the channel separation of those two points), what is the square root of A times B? 14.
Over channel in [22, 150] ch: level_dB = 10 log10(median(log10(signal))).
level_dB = 3.73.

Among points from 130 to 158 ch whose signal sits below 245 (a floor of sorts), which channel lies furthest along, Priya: 156 ch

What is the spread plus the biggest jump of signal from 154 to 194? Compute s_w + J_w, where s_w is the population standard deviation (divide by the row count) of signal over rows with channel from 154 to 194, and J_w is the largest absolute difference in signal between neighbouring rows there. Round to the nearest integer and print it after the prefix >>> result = 65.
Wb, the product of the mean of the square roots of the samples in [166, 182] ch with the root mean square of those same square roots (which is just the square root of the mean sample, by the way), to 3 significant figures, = 241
